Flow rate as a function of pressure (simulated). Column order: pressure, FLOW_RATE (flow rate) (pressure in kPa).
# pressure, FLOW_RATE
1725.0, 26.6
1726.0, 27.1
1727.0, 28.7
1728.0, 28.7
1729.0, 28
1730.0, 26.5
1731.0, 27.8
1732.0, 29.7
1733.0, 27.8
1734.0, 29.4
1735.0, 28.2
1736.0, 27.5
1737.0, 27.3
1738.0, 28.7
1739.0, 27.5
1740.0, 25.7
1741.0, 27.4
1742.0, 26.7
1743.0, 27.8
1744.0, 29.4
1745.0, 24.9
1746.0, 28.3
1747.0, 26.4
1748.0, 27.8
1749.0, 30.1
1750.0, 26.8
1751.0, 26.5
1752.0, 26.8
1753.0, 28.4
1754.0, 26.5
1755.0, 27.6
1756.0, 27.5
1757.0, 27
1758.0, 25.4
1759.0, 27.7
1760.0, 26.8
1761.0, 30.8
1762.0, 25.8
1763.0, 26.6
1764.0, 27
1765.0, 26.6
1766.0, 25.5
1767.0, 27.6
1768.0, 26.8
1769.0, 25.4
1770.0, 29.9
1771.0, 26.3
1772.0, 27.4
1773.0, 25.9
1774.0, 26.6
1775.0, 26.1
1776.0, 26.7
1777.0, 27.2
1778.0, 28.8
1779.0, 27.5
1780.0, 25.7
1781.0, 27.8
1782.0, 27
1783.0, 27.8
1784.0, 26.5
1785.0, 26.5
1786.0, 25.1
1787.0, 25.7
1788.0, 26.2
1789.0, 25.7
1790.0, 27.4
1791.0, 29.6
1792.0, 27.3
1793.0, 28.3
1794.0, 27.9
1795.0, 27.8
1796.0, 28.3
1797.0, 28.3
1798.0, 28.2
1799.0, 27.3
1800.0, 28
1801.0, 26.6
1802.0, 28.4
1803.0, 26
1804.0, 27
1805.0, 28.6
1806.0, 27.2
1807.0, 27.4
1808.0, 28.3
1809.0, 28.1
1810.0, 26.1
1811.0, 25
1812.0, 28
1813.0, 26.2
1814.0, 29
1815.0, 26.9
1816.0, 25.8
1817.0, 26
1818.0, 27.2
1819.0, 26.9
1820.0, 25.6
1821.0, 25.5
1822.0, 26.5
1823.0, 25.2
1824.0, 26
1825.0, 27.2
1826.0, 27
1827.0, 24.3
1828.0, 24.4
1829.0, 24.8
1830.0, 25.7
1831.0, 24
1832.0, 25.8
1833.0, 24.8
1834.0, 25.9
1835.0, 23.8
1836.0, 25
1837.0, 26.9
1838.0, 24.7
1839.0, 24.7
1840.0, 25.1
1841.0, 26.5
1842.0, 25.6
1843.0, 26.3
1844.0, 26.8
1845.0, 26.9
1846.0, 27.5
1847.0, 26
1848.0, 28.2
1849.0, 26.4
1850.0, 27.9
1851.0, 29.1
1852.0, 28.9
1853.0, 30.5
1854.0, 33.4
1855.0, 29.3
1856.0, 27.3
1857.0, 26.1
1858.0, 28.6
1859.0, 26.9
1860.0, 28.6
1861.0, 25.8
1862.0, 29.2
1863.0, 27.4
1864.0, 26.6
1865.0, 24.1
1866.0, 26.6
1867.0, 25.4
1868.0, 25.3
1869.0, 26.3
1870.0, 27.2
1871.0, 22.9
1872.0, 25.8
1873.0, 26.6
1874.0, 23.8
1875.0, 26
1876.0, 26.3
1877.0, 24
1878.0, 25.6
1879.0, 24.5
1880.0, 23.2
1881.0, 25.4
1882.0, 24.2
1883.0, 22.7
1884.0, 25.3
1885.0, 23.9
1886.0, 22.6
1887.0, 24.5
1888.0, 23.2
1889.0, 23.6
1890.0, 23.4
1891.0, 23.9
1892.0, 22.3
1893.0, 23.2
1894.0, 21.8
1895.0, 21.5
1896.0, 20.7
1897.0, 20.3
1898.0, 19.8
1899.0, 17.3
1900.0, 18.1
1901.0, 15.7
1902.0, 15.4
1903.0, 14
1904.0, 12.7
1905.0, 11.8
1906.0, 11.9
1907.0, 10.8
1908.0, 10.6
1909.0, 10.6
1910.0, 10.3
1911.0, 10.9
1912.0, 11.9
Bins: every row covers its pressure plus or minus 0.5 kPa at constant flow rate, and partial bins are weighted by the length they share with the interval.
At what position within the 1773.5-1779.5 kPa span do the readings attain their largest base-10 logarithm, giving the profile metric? 1778.0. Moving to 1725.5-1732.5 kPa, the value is 1732.0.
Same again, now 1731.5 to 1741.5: 1732.0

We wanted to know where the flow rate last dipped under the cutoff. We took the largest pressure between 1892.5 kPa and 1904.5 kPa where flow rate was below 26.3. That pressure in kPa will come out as 1904.0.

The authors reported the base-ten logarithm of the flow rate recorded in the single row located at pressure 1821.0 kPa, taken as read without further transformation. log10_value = 1.407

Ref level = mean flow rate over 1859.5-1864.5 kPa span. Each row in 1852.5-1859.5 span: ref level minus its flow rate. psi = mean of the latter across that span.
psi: -1.35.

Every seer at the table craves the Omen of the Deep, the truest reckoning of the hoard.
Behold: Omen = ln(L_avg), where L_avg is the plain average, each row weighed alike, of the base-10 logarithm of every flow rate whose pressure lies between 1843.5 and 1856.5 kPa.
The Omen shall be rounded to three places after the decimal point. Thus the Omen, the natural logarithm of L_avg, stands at 0.372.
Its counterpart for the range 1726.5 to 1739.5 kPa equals 0.371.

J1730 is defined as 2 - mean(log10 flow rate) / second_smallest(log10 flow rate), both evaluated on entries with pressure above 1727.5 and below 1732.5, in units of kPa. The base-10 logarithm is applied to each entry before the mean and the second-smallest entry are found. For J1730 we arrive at 0.997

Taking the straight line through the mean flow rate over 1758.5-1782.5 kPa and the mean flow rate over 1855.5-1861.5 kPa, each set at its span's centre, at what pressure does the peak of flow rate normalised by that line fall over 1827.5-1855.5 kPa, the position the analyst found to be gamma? 1854.0 kPa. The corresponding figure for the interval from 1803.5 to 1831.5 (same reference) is 1814.0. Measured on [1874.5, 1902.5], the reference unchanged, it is 1876.0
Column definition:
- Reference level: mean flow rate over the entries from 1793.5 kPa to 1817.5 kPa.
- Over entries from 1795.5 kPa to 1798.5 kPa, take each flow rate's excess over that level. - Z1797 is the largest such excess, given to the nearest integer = 1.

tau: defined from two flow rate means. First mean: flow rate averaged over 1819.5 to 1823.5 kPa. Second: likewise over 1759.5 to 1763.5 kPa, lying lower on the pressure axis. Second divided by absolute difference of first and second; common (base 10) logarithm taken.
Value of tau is 1.2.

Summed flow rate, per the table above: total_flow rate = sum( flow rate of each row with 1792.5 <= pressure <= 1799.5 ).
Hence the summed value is 196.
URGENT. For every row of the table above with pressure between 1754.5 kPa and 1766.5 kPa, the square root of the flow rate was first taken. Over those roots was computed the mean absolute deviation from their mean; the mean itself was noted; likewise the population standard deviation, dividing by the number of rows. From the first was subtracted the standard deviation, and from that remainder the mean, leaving -5.24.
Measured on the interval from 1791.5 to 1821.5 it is -5.23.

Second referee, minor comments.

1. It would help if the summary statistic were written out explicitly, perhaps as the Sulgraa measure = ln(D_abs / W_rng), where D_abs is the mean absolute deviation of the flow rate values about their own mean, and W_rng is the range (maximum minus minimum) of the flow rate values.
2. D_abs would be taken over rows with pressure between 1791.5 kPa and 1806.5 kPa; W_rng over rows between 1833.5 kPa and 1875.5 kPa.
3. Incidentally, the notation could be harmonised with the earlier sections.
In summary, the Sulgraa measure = -2.8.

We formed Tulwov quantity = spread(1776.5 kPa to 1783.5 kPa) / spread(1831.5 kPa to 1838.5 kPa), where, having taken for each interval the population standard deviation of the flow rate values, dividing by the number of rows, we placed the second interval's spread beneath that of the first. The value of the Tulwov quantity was 0.94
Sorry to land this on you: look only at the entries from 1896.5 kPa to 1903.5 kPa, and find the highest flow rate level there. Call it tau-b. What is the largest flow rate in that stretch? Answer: 20.3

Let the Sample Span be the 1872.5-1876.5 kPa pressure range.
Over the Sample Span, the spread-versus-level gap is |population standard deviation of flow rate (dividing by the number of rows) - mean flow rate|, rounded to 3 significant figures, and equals 24.6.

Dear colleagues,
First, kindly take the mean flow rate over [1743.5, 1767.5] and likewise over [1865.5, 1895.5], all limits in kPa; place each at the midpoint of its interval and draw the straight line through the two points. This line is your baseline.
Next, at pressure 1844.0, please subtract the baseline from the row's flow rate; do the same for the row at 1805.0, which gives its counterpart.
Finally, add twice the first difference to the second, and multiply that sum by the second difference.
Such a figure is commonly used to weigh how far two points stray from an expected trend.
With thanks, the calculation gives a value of 14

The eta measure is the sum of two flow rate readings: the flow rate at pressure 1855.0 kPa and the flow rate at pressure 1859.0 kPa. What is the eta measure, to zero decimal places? 56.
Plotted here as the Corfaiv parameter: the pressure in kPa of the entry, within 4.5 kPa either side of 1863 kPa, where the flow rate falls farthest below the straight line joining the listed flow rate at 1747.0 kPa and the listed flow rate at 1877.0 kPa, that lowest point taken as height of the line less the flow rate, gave 1865.0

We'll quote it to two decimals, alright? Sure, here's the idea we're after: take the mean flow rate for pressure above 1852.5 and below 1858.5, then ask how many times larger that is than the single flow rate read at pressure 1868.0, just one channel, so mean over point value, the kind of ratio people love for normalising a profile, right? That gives 1.15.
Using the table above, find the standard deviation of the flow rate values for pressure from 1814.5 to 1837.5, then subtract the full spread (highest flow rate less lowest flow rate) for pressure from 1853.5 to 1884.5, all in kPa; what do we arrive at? -9.7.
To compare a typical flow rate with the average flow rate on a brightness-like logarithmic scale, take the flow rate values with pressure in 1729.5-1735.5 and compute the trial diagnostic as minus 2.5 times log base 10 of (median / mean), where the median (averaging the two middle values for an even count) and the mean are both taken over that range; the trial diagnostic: 0.0090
